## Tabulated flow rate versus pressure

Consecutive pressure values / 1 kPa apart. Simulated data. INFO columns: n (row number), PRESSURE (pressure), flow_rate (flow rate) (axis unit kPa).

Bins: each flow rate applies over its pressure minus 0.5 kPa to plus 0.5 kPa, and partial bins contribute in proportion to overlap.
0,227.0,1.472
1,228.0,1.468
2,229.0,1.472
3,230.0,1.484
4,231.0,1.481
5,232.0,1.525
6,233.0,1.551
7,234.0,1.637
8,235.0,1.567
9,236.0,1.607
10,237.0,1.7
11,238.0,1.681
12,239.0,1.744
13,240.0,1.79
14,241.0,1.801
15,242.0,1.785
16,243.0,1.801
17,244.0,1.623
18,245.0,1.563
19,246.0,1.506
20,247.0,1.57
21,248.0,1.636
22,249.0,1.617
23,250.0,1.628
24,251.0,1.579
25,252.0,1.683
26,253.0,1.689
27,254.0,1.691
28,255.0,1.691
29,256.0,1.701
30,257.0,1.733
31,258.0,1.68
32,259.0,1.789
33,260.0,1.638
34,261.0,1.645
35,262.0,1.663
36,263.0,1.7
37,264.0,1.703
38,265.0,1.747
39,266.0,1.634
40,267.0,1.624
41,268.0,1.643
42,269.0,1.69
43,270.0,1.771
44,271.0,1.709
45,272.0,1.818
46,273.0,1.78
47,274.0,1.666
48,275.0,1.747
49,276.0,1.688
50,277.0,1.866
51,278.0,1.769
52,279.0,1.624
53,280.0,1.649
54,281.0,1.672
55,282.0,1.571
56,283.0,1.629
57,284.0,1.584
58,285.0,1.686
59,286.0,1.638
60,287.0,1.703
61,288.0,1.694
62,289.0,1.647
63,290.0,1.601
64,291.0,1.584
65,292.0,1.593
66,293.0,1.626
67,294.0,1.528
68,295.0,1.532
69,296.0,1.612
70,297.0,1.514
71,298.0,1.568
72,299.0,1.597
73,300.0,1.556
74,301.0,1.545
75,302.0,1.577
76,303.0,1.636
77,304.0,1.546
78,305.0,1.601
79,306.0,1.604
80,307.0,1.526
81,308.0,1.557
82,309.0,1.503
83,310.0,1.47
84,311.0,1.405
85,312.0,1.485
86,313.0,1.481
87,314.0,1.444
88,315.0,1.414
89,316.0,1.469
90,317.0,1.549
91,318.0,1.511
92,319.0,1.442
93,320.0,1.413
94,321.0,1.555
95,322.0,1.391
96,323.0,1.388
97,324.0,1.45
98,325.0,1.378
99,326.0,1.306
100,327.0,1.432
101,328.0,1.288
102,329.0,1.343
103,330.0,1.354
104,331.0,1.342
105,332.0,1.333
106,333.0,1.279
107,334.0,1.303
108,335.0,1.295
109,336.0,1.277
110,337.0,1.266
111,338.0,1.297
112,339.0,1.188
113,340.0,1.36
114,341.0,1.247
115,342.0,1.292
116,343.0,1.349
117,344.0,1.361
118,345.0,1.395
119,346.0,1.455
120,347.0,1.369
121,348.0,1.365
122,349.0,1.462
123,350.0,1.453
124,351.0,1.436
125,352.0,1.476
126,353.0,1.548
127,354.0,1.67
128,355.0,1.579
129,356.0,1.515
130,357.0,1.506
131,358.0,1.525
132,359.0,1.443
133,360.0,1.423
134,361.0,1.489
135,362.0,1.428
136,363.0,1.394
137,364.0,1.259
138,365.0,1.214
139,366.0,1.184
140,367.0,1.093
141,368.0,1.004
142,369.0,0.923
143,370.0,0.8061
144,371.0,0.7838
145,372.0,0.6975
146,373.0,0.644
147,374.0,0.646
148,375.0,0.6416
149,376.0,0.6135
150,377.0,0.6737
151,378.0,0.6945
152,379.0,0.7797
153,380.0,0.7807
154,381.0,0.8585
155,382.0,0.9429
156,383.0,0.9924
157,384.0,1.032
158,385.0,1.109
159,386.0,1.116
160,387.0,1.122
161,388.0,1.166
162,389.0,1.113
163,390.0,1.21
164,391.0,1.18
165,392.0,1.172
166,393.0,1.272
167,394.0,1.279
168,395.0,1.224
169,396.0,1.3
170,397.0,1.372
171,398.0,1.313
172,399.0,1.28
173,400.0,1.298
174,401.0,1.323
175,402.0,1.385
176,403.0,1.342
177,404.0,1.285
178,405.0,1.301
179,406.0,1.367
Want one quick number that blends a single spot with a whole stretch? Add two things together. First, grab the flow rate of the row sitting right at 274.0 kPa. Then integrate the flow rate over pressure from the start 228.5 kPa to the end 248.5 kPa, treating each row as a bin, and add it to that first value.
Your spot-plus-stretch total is 34.2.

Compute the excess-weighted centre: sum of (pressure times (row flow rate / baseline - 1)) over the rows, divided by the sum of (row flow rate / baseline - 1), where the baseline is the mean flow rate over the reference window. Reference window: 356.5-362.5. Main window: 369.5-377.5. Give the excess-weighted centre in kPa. 373.7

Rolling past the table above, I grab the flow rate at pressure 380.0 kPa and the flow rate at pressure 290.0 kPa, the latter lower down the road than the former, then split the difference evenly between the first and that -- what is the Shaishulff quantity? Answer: 1.19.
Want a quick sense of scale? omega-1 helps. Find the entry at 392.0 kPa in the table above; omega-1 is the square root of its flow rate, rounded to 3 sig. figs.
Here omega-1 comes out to 1.08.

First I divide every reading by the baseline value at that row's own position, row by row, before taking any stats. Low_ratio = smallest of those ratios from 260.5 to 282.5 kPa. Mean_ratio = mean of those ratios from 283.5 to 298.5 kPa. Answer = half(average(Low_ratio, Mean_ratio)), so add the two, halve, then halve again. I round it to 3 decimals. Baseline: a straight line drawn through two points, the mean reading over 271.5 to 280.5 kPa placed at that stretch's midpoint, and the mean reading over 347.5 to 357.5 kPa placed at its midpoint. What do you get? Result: 0.467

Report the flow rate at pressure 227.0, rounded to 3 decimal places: 1.472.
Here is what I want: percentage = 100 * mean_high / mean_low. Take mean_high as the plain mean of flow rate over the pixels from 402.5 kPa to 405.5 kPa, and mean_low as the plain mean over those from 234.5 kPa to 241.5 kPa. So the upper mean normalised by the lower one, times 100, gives 77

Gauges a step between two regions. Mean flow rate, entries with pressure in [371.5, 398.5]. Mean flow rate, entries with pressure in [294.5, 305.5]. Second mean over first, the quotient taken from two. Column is 0.43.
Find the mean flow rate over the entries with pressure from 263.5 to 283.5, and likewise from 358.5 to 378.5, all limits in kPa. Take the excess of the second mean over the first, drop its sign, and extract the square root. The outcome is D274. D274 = 0.84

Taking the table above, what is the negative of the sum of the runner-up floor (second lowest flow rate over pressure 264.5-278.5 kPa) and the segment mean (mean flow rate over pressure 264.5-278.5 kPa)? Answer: -3.36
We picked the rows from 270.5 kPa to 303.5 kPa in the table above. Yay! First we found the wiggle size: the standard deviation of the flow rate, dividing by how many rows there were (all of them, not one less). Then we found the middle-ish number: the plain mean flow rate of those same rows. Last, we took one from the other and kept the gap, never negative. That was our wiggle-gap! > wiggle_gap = 1.56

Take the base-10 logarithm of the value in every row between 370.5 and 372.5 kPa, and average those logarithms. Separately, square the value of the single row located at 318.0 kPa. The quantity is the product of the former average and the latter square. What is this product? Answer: -0.30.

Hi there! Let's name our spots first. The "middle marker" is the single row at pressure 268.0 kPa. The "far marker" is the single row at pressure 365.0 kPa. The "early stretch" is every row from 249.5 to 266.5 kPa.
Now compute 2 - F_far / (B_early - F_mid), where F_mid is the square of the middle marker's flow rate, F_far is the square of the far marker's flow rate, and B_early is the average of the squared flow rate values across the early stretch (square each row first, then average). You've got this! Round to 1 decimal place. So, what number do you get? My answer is -9.2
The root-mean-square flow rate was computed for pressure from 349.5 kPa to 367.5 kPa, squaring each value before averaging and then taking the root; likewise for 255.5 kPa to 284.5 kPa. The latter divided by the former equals 1.18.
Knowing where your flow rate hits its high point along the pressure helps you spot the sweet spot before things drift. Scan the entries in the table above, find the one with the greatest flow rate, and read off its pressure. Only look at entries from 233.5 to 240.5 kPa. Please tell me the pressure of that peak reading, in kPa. 240.0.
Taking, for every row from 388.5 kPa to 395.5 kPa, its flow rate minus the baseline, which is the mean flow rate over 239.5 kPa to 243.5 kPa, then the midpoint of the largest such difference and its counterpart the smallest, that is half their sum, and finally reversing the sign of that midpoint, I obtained 0.6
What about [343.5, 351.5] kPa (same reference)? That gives 0.4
